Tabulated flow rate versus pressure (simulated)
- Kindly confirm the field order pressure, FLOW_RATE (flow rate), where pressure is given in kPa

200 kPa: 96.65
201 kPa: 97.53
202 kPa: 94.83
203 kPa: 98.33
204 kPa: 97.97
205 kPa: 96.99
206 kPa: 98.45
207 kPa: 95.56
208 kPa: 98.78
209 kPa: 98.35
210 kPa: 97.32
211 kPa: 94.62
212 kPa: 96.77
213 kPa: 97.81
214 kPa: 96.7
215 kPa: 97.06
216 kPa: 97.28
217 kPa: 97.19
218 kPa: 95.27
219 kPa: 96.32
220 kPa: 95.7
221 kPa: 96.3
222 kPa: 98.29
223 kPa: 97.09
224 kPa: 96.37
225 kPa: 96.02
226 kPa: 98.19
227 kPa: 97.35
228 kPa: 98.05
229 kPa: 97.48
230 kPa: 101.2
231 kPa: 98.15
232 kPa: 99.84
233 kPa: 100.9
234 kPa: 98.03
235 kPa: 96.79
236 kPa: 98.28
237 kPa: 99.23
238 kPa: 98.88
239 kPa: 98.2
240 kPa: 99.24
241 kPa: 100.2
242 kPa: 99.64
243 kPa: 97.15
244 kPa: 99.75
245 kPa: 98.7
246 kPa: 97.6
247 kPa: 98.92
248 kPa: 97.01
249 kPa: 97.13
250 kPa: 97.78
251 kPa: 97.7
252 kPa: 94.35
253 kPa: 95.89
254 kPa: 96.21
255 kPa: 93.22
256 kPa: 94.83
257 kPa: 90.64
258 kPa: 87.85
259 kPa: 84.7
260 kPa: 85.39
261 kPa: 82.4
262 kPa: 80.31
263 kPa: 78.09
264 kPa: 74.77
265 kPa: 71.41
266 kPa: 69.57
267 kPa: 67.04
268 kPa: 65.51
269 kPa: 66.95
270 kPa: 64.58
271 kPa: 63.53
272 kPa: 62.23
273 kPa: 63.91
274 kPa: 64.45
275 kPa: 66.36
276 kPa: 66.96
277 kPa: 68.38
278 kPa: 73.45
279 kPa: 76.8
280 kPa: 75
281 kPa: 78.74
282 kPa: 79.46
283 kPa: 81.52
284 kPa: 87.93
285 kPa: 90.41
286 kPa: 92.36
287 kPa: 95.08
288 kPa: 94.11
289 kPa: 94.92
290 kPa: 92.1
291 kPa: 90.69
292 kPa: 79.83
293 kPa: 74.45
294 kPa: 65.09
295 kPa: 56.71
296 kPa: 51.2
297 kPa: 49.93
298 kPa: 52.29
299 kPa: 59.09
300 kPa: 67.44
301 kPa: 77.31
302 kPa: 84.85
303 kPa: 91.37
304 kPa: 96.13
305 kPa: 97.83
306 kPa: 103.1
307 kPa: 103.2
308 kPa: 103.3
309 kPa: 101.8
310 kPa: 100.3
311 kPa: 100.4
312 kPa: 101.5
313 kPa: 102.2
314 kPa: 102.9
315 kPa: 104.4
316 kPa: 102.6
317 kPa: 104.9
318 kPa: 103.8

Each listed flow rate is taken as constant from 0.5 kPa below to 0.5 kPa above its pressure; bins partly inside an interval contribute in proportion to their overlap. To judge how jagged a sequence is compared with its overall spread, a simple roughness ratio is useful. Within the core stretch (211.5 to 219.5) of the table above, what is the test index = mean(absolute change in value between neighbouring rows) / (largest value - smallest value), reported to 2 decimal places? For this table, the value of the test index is 0.33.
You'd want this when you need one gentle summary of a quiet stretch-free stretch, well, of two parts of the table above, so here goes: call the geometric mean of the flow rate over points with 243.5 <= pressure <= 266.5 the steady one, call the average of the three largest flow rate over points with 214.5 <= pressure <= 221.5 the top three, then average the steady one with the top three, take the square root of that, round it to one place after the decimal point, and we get 9.7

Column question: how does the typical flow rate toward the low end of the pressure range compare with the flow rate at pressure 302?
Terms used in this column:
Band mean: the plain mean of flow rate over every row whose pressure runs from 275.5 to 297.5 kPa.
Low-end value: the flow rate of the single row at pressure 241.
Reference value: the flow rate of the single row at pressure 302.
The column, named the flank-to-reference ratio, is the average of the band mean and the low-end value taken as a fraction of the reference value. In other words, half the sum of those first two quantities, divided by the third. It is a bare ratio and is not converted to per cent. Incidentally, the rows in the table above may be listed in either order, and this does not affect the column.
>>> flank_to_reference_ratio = 1.05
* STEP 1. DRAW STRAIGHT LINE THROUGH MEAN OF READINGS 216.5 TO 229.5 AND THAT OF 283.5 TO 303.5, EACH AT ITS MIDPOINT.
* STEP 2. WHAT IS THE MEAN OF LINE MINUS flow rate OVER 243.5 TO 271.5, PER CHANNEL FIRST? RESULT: 2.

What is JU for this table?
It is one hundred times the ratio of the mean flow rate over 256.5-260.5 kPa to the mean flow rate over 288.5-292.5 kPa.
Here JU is 97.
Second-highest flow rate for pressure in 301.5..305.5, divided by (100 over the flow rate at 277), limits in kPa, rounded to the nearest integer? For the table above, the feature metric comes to 66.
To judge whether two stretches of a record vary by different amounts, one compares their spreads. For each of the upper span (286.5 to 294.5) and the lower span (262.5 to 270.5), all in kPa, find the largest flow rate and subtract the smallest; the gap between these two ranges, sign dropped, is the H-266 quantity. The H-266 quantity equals 16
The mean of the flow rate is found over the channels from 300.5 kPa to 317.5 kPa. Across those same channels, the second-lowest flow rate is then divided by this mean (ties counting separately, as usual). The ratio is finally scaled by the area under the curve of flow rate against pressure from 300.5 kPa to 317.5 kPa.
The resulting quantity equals 1442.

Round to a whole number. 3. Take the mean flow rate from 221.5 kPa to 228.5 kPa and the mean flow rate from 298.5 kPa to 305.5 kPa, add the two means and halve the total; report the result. 90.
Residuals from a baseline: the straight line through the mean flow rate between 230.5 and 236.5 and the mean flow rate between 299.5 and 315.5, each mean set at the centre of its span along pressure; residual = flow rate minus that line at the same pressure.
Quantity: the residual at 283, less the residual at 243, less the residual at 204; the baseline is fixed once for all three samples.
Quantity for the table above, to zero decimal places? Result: -13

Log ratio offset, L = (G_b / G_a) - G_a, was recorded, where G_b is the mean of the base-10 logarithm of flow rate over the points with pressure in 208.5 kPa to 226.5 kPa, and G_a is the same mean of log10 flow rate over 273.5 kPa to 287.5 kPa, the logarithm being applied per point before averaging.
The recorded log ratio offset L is -0.84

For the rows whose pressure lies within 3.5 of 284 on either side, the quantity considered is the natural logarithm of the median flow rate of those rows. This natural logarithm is 4.48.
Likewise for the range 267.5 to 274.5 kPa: 4.17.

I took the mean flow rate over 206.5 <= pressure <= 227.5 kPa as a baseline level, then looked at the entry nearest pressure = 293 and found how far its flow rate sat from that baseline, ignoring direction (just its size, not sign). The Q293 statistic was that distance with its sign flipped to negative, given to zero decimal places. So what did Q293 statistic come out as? -22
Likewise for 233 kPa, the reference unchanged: -4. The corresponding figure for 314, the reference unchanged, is -6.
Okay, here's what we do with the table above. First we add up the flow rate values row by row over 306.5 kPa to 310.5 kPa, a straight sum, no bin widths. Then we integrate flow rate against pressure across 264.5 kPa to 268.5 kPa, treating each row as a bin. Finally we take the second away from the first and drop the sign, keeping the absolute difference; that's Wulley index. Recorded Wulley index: 135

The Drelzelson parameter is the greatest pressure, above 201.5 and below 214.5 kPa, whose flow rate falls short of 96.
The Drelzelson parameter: 211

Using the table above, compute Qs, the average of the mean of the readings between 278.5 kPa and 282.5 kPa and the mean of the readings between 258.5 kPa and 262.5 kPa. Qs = 80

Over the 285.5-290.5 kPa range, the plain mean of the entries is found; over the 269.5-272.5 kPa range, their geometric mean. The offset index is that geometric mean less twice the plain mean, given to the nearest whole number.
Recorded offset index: -124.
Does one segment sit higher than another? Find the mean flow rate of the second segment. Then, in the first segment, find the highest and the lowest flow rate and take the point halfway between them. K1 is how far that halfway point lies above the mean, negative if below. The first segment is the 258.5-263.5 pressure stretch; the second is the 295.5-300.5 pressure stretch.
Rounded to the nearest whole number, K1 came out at 26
